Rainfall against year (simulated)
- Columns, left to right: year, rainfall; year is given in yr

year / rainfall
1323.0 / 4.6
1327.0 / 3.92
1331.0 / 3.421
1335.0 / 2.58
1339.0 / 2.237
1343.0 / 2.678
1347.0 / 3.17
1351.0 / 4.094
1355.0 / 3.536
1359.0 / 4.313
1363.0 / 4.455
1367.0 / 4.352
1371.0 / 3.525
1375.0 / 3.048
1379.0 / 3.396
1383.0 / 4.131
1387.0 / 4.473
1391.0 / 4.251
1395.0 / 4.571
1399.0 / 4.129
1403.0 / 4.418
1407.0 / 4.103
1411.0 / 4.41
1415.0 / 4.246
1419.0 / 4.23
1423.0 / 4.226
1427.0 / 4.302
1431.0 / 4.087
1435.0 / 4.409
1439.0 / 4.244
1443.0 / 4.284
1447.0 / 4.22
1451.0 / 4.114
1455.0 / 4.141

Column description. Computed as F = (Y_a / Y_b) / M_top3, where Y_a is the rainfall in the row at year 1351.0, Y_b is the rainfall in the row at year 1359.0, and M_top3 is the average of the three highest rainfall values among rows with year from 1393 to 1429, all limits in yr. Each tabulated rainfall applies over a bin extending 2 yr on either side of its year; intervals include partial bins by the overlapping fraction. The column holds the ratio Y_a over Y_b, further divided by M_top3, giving 0.213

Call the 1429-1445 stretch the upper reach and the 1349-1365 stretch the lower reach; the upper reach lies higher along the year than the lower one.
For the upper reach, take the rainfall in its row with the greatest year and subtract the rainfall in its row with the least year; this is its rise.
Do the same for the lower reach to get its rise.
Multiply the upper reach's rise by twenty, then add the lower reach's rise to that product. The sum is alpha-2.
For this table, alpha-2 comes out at 4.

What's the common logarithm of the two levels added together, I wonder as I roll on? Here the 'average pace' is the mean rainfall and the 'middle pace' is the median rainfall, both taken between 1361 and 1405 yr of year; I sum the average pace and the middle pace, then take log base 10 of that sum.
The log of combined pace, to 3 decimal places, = 0.920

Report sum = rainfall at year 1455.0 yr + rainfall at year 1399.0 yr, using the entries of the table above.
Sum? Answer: 8.27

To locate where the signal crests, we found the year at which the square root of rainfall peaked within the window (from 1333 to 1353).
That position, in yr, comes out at 1351.0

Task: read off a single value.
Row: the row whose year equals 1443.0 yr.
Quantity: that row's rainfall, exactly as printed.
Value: 4.284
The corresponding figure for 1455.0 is 4.141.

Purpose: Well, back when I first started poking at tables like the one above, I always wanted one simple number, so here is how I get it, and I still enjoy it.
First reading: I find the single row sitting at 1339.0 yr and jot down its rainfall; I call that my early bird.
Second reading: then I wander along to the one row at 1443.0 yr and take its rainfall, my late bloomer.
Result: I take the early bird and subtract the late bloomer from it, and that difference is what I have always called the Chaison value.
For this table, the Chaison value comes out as -2.0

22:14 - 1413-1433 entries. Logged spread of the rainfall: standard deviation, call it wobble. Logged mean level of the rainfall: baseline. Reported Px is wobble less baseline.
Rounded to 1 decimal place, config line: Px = -4.1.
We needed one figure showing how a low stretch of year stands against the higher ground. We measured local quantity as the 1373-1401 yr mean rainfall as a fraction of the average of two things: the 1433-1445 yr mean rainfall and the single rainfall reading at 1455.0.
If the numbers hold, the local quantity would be 0.95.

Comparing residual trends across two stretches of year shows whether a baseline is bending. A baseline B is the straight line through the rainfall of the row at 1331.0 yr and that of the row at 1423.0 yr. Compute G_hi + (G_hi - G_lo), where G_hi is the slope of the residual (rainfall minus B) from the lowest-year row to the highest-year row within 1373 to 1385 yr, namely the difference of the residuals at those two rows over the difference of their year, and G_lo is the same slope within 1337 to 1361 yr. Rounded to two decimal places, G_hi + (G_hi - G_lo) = 0.16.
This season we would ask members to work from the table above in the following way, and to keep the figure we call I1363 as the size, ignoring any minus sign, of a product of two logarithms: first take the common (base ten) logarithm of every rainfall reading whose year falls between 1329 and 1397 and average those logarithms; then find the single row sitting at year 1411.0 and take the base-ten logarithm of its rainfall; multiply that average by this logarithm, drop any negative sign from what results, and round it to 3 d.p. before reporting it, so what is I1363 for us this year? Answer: 0.357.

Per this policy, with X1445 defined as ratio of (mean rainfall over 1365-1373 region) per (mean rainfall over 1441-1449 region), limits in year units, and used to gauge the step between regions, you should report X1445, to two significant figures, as 0.93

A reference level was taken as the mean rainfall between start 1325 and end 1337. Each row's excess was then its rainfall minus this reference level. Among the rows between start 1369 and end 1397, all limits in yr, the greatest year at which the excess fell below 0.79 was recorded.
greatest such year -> 1379.0 yr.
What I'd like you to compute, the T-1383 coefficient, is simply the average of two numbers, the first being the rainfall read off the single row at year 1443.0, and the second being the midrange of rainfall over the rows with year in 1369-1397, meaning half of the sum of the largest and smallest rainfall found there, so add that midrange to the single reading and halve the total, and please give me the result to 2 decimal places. 4.05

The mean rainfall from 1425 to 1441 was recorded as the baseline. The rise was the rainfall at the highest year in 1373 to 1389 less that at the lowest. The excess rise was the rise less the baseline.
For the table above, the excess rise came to -2.8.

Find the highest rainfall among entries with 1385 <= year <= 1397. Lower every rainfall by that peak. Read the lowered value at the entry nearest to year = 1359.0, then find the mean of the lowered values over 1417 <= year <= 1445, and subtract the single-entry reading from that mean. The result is -0.06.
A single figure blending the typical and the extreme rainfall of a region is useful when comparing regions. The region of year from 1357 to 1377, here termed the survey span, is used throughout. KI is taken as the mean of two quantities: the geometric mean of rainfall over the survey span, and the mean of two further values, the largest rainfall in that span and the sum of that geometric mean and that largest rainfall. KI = 5.15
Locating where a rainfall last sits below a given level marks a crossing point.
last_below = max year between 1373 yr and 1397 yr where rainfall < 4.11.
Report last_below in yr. 1379.0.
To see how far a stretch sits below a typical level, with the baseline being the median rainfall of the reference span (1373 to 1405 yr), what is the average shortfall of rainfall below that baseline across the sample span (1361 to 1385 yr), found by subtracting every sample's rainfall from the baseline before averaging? 0.37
